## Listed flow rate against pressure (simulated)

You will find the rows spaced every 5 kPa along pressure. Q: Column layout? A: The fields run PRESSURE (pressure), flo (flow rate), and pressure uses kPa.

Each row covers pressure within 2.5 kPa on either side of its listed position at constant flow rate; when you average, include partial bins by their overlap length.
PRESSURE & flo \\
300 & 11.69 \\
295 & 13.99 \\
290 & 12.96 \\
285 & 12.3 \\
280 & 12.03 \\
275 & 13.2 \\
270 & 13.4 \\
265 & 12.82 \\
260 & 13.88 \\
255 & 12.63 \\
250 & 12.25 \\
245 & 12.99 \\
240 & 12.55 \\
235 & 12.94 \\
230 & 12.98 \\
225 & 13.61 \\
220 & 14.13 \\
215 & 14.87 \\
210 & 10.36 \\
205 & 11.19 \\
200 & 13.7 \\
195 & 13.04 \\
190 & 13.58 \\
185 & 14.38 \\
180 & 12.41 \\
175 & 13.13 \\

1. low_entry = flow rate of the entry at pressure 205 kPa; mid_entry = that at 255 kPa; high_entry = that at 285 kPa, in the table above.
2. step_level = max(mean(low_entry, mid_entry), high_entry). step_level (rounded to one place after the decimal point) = 12.3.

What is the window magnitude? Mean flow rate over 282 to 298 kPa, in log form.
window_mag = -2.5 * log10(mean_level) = -2.79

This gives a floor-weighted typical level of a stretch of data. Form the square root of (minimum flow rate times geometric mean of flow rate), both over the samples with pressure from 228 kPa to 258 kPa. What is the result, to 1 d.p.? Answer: 12.5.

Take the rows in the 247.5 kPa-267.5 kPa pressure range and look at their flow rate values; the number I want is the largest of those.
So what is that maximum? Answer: 13.88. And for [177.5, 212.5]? 14.38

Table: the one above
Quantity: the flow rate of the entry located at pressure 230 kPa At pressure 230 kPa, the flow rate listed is 12.98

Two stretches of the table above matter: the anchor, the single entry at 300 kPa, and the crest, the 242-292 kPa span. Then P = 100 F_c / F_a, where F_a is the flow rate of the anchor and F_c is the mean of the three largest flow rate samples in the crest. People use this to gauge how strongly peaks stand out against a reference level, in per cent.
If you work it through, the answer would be 115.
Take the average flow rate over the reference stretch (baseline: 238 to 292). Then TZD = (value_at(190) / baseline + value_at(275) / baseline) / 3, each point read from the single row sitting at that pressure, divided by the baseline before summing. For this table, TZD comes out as 0.696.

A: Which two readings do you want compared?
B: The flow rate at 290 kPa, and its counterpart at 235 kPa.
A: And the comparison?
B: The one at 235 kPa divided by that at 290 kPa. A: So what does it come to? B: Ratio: 1.00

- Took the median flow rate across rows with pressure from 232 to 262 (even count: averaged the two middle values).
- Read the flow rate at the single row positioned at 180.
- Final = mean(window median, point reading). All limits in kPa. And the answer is 12.6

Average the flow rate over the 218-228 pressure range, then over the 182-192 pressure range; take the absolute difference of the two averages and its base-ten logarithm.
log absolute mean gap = -1.0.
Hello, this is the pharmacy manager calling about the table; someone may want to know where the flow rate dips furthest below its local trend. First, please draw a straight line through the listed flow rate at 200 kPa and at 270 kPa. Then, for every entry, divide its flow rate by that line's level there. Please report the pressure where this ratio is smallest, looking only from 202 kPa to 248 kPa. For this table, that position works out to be 210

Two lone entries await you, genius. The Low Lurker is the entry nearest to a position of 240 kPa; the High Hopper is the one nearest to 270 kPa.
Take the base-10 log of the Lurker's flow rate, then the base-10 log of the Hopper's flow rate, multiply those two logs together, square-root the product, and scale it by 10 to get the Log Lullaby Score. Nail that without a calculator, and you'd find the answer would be 11.1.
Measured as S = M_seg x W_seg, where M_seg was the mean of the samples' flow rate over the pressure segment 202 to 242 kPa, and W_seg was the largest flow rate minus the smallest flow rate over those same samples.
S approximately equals 58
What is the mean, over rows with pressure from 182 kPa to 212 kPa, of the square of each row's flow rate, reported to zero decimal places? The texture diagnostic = 164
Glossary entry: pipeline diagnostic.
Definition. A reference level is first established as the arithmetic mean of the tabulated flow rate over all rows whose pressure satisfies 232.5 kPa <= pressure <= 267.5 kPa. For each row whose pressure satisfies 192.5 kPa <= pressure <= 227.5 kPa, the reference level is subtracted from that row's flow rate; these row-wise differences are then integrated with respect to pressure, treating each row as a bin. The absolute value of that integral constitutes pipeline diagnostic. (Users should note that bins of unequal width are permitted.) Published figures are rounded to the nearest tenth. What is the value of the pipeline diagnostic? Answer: 4.2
